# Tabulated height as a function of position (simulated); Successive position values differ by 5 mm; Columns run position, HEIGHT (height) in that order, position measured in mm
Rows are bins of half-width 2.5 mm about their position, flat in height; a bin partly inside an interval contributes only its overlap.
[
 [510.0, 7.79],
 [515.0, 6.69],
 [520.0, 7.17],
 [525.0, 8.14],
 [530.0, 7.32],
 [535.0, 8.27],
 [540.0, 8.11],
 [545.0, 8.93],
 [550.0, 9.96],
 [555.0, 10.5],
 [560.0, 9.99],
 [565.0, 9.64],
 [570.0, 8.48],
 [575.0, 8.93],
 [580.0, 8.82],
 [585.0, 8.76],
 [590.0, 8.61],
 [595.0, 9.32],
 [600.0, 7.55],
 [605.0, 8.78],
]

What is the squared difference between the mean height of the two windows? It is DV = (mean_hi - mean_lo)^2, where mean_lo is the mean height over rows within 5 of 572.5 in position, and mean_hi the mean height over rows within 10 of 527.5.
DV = 1.0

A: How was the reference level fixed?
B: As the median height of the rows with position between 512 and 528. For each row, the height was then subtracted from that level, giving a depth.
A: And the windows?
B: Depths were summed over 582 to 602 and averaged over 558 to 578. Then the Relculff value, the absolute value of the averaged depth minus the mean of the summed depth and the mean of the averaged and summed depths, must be 3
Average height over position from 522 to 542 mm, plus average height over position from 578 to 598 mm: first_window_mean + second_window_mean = 16.8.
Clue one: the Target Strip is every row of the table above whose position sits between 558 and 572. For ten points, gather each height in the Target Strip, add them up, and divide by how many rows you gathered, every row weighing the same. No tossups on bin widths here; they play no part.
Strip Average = 9.4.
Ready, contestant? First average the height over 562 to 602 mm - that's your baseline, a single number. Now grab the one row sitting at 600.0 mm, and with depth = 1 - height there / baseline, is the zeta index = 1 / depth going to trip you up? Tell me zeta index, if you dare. 7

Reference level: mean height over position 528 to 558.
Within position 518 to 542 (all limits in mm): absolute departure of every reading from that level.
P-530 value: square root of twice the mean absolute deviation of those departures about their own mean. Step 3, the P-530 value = 0.944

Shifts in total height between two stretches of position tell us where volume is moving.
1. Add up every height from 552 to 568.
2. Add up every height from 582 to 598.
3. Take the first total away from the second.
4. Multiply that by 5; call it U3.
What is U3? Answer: -17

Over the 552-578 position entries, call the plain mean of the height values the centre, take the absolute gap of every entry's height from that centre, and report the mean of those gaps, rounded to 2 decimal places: 0.64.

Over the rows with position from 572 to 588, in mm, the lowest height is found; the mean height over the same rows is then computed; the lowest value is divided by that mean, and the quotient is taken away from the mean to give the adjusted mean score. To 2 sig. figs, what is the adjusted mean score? 7.8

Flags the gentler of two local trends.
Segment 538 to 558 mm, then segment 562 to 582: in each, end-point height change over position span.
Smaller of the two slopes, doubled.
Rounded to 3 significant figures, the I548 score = -0.109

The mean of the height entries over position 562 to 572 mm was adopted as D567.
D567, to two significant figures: 9.1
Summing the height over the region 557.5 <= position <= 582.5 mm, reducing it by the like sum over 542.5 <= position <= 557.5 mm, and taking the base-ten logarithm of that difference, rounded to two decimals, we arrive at 1.22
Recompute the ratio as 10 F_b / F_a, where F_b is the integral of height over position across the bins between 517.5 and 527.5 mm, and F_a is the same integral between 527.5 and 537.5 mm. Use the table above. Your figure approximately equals 9.8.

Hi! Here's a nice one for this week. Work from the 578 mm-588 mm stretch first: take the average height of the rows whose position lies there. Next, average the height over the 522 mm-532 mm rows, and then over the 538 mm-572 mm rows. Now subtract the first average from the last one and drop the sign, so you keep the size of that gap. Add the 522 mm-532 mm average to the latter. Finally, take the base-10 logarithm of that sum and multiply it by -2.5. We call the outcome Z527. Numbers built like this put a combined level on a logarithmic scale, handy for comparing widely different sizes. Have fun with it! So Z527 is -2.30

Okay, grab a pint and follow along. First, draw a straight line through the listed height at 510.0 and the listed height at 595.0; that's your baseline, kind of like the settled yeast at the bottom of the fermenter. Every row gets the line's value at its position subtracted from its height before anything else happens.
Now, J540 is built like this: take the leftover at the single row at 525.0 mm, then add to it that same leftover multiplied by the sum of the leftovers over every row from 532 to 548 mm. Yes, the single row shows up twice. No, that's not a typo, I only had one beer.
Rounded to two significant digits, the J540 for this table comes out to 0.11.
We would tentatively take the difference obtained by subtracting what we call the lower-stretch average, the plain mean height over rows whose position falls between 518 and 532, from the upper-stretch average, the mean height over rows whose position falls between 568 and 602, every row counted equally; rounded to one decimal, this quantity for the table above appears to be 1.1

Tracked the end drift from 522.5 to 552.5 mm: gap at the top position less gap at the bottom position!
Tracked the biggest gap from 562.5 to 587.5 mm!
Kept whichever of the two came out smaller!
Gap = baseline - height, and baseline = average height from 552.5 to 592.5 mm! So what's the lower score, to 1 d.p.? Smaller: -1.8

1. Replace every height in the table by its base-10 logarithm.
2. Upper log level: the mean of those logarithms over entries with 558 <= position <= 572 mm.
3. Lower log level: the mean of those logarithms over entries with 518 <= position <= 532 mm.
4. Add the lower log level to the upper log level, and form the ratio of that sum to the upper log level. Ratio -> 1.90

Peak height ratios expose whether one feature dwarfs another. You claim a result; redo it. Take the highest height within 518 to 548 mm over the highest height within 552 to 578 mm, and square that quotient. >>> 0.72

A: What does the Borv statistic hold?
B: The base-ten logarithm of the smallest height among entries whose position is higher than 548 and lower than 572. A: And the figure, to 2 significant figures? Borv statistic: 0.93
